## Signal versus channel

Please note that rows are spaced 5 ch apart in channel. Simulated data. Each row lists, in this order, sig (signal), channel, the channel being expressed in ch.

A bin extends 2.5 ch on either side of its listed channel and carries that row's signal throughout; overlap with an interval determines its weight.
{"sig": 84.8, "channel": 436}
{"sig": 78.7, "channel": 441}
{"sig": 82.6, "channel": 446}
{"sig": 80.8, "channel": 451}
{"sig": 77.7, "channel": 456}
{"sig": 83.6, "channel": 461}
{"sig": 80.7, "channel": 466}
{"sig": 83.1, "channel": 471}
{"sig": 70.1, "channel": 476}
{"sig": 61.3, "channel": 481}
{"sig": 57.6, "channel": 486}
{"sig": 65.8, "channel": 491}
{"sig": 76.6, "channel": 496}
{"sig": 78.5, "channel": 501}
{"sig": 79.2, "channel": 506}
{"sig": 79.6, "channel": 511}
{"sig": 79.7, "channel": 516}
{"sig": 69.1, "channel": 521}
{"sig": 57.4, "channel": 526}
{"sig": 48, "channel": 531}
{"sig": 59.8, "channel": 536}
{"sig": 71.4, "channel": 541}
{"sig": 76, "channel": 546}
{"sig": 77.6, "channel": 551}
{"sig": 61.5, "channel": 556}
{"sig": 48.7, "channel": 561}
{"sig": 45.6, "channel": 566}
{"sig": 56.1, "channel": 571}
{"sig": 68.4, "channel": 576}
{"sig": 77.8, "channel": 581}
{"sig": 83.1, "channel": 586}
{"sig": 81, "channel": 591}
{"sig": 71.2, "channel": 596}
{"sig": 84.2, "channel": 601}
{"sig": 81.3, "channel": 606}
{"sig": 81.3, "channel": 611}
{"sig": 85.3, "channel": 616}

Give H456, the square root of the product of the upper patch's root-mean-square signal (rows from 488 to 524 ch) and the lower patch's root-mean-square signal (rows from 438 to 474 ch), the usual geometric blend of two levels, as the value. 78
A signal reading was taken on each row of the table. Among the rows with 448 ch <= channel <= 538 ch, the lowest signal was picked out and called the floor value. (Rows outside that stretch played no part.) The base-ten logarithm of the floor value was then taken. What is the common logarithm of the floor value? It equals 1.68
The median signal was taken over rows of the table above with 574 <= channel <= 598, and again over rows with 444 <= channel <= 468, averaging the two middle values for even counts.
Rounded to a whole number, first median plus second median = 159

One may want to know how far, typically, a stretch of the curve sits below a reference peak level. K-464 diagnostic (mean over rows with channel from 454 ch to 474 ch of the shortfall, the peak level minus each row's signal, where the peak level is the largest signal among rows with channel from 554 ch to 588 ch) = 2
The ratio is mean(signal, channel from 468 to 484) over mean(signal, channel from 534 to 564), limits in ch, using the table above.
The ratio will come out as 1.09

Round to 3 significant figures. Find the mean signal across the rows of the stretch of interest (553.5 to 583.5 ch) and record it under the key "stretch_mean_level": 59.7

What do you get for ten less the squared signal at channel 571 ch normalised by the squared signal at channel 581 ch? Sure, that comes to 9.5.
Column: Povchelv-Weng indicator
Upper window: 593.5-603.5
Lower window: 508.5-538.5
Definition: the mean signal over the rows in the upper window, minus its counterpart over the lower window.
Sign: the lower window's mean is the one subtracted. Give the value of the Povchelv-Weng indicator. 12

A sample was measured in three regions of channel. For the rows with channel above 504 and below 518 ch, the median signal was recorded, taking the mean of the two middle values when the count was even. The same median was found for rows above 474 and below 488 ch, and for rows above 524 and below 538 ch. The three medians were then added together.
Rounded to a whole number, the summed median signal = 198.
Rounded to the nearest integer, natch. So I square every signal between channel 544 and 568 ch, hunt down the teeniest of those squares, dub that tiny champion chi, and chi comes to 2079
